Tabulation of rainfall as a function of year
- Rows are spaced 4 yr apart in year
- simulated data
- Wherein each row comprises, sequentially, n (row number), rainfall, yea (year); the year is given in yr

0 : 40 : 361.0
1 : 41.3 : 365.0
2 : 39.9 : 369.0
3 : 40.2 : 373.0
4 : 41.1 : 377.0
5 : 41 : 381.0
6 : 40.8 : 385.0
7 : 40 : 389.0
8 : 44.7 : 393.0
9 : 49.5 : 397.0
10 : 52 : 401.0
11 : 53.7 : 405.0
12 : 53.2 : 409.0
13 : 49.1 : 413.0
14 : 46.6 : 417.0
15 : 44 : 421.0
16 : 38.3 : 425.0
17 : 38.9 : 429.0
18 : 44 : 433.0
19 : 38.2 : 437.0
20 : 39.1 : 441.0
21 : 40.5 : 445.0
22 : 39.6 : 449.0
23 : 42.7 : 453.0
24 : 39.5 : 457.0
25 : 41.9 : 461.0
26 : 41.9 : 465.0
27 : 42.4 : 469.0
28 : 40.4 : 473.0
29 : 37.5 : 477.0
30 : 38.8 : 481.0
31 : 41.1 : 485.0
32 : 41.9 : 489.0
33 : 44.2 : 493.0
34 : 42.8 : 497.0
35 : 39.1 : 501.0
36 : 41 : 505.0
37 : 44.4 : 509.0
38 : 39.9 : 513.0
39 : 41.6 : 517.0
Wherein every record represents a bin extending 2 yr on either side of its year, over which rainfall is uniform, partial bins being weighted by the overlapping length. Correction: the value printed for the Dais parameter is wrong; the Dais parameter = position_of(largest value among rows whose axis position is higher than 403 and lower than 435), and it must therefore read 405.0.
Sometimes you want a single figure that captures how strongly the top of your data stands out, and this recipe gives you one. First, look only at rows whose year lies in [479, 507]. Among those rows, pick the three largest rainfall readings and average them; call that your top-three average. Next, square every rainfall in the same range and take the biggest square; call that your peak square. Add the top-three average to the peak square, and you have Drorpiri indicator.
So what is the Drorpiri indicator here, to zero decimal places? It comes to 1997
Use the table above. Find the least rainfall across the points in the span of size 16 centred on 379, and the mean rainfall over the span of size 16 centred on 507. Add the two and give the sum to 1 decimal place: 81.3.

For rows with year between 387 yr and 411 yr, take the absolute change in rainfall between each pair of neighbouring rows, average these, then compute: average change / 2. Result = 1.4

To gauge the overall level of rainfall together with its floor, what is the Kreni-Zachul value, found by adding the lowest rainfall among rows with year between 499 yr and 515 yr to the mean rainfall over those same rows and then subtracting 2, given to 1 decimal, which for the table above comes 78.2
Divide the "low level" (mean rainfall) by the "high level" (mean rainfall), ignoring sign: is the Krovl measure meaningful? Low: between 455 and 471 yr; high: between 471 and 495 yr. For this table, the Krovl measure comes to 1.02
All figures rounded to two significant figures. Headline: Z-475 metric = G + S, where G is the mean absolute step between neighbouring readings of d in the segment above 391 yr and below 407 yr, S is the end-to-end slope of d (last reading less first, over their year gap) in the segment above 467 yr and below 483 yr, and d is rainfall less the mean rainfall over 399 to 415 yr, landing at 2.7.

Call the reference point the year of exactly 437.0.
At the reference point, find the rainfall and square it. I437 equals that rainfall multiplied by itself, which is 1459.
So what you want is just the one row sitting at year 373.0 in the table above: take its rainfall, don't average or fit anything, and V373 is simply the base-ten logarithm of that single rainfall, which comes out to 1.60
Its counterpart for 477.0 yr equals 1.57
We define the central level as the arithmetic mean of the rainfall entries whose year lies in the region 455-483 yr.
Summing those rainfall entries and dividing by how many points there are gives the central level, 40.3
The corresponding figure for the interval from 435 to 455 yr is 40.0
